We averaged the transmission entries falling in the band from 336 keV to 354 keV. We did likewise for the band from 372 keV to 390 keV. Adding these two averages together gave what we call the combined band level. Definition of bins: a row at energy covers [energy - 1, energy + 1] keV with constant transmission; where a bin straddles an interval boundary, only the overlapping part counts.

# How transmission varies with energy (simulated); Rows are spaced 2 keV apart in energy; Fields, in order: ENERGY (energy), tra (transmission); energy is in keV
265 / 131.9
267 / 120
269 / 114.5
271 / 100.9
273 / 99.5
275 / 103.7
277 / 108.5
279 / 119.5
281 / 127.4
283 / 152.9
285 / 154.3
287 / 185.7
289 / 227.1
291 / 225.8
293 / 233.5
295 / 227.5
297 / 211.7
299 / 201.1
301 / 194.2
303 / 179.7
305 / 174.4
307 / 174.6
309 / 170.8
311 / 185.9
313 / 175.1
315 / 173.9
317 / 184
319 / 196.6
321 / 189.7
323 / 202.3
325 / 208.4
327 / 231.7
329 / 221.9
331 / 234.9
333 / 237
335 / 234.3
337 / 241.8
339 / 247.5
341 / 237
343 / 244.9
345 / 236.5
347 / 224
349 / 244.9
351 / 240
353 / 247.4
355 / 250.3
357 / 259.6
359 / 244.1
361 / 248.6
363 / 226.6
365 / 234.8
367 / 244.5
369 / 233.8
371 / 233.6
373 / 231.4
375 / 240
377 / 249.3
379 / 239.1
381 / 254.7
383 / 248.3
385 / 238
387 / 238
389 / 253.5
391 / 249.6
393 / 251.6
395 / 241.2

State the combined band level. 484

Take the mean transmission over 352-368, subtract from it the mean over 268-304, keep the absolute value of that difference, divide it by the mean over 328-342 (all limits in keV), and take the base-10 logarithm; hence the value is -0.47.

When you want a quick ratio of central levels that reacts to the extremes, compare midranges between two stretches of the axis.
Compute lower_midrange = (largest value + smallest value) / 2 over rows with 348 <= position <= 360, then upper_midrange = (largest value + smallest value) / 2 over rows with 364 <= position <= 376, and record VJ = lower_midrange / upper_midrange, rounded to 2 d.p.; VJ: 1.05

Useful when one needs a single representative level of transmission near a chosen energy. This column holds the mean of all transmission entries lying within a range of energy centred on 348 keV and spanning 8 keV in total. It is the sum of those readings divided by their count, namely 236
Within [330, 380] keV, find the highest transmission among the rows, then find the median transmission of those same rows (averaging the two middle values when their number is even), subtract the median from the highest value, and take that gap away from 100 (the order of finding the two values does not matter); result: 80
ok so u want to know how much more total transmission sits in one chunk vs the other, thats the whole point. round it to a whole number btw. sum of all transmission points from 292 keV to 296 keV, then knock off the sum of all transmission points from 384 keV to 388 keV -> -15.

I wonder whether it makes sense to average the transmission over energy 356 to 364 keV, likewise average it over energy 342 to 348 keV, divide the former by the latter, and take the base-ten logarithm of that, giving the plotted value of 0.017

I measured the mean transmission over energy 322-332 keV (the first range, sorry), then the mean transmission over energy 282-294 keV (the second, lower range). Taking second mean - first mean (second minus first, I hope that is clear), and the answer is -23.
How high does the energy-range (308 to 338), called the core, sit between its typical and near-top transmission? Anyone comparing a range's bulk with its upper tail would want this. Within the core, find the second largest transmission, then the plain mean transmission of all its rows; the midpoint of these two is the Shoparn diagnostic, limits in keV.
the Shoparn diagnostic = 221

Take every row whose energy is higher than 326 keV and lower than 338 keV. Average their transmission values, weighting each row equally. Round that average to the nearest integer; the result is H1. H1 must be 234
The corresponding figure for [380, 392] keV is 247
